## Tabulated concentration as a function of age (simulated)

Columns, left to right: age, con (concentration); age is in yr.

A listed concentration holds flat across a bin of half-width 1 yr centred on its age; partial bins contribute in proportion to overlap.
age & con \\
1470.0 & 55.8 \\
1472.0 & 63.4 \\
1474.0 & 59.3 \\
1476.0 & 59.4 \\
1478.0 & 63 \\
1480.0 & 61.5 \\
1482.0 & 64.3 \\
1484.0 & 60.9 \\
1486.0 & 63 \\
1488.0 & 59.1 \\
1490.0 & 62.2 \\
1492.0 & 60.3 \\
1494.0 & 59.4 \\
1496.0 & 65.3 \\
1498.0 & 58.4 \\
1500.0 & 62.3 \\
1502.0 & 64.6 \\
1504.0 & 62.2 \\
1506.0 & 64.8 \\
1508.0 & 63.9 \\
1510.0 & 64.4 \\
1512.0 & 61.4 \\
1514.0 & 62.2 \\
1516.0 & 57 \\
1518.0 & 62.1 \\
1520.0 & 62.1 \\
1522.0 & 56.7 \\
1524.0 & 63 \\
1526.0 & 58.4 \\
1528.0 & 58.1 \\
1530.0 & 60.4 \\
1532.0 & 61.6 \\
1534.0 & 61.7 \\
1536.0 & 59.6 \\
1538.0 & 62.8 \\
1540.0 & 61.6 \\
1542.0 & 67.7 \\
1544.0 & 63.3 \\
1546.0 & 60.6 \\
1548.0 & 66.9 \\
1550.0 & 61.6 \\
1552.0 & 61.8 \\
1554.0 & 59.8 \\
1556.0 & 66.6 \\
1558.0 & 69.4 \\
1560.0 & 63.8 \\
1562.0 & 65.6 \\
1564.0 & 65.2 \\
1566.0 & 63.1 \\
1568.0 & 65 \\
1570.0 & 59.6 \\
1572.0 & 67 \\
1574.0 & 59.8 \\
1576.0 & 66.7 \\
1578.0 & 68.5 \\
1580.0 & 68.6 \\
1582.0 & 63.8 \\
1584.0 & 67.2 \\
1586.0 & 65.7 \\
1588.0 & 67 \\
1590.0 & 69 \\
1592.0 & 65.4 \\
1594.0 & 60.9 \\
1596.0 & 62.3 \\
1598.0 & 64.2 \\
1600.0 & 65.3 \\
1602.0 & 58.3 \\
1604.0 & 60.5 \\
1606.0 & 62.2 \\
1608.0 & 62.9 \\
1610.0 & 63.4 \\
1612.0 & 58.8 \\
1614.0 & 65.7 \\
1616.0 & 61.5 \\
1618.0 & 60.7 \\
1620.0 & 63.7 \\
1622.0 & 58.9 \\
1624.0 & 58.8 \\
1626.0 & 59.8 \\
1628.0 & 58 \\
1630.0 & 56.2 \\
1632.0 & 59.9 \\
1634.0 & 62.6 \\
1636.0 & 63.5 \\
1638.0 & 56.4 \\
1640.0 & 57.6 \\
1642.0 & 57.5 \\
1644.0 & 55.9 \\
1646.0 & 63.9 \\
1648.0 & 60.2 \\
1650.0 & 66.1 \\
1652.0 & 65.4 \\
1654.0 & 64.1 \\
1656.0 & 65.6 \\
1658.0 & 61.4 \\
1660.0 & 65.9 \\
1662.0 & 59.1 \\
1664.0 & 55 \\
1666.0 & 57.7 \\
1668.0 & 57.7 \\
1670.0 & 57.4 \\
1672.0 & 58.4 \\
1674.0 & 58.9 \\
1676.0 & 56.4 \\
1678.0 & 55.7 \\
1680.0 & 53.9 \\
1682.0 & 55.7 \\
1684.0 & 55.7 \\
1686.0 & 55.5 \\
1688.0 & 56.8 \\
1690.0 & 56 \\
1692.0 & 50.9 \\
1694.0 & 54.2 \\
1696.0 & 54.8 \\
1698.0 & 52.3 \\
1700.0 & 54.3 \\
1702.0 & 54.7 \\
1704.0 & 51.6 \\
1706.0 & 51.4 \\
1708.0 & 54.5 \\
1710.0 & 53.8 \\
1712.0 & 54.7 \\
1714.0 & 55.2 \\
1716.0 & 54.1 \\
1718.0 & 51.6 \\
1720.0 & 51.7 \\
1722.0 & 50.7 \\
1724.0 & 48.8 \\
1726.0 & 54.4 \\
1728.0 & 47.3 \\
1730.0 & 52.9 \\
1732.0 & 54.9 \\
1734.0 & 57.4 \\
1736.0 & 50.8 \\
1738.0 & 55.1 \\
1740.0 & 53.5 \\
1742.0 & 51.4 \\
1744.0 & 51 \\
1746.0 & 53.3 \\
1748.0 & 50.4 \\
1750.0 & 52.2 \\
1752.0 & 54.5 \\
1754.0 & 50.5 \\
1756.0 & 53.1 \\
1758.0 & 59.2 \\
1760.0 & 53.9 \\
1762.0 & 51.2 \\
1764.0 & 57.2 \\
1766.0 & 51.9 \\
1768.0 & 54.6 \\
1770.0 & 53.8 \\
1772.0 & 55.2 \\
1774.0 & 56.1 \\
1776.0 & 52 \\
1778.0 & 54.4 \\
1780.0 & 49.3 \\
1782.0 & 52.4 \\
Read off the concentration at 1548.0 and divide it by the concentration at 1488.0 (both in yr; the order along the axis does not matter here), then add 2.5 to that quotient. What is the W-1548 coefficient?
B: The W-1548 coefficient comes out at 3.63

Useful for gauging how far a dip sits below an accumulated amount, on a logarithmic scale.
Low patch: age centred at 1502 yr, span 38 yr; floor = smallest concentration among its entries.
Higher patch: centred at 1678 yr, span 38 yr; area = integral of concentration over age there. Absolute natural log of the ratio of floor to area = 3.63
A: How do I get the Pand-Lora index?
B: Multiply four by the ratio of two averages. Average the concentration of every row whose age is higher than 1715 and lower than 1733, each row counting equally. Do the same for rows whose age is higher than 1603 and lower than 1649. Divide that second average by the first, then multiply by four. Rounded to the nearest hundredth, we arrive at 4.66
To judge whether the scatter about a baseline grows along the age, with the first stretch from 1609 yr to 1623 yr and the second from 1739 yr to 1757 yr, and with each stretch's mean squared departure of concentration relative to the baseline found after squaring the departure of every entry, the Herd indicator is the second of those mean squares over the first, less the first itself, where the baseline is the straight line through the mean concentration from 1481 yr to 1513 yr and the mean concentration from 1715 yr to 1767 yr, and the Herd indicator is -23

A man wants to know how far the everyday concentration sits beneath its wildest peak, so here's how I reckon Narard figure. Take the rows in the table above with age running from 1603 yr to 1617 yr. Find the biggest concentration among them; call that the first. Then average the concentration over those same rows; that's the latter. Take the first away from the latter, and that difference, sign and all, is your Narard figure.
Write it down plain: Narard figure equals -3.6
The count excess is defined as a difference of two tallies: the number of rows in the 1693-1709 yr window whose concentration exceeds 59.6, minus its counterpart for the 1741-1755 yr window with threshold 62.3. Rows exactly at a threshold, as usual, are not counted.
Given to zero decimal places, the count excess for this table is 0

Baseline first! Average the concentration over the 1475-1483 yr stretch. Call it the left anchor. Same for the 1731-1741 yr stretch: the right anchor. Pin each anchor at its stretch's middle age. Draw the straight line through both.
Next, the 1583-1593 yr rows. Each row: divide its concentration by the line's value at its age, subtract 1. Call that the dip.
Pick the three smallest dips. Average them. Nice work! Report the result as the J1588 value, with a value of 0.124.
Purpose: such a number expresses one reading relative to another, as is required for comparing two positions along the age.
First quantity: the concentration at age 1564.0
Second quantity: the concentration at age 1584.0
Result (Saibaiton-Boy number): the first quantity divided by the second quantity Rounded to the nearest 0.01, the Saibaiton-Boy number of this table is 0.97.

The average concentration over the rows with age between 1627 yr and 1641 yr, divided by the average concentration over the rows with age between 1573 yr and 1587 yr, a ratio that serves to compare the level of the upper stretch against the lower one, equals 0.90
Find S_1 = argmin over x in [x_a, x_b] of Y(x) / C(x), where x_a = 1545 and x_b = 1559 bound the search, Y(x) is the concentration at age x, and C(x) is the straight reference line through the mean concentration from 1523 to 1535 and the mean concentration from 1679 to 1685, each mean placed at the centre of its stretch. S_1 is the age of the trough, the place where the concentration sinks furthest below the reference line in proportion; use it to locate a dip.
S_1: 1554.0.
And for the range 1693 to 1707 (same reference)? 1706.0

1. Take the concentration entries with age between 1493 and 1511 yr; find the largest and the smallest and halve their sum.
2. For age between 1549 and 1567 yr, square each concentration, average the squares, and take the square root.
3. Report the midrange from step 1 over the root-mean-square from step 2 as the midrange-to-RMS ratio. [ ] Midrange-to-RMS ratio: 0.96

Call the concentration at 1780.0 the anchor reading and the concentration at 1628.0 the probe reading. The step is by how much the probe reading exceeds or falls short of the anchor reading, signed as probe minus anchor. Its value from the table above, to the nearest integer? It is 9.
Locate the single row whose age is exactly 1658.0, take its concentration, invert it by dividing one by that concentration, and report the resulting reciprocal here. 0.0163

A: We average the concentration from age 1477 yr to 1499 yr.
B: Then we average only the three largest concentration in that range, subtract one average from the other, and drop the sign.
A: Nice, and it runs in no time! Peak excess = 3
